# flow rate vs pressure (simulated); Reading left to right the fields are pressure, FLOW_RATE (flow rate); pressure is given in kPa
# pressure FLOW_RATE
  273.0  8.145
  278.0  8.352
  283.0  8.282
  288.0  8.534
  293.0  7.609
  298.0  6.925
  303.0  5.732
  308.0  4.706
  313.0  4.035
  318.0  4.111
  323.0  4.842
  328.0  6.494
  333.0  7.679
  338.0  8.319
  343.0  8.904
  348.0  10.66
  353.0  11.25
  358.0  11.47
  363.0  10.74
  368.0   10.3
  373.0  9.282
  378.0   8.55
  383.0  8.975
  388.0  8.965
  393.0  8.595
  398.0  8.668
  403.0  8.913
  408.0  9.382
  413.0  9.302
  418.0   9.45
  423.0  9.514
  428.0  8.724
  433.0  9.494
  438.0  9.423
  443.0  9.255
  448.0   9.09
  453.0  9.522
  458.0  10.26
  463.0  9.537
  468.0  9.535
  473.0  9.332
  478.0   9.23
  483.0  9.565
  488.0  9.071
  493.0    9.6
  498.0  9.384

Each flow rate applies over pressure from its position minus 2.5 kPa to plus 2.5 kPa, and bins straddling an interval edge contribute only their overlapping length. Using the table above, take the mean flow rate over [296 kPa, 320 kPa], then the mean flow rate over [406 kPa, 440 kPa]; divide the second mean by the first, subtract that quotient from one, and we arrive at -0.83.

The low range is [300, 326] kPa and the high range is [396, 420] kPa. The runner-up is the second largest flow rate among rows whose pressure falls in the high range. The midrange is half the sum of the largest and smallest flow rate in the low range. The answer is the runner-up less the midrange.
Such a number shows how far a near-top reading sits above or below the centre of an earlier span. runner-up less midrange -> 4.5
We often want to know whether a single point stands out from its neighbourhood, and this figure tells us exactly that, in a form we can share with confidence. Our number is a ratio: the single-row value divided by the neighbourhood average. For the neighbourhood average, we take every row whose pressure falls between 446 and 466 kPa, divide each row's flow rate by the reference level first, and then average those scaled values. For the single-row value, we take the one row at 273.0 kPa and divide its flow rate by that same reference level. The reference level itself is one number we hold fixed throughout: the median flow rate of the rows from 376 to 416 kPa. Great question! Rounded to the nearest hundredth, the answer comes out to 0.85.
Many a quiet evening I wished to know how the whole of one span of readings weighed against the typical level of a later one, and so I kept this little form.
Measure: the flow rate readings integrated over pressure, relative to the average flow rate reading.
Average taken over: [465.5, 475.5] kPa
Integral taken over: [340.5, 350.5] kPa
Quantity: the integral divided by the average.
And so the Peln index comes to 10.4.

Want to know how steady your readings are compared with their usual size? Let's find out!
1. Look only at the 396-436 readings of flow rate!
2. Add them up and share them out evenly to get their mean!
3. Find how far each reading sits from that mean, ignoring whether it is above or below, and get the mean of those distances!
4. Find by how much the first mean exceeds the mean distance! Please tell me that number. 8.9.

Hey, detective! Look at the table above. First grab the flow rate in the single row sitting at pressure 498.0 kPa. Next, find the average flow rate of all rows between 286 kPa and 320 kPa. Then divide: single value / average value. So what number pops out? 1.6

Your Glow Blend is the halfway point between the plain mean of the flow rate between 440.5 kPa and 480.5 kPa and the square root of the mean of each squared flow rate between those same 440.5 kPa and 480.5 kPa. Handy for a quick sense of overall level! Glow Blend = 9.47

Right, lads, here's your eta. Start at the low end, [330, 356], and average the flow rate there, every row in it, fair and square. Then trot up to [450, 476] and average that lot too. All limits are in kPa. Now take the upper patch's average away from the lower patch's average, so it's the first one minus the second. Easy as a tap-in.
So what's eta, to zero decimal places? 0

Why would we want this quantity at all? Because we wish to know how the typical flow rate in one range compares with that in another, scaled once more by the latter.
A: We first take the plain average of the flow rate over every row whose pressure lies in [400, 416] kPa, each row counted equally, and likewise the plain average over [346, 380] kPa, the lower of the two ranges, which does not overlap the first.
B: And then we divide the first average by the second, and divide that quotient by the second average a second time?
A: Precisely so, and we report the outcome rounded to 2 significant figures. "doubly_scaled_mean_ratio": 0.086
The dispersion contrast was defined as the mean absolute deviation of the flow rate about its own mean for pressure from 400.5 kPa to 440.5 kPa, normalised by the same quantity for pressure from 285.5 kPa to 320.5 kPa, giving 0.15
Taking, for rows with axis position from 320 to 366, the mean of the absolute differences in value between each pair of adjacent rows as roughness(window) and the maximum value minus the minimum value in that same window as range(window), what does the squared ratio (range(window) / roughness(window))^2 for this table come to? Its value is 52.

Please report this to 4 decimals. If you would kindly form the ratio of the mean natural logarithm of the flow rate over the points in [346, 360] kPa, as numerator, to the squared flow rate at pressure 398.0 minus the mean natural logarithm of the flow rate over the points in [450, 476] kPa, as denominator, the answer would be 0.0331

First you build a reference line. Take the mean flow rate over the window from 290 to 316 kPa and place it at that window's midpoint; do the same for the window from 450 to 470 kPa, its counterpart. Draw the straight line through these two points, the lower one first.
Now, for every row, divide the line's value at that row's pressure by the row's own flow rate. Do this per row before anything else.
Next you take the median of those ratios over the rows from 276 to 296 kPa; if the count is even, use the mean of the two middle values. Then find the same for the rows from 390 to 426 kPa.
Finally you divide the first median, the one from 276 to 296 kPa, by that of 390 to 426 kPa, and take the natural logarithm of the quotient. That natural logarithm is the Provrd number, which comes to -0.4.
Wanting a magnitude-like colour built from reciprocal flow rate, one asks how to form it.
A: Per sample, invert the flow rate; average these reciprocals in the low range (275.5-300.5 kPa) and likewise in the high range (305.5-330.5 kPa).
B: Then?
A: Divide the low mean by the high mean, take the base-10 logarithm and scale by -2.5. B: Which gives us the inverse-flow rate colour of 0.56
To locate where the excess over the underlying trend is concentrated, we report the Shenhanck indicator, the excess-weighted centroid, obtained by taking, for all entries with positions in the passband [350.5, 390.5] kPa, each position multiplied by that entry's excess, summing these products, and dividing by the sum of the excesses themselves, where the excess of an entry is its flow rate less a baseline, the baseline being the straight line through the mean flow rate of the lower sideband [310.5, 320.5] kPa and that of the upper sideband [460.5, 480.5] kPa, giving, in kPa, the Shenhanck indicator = 366.5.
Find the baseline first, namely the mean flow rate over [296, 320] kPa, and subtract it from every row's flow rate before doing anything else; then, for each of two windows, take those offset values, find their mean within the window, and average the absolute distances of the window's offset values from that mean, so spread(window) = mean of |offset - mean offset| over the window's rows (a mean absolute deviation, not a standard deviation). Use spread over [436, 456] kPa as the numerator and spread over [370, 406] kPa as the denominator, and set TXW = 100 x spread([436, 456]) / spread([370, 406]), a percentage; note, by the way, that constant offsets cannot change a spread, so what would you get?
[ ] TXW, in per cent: 71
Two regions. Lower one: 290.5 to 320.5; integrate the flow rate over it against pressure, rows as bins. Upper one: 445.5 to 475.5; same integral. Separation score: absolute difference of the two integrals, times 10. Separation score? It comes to 1208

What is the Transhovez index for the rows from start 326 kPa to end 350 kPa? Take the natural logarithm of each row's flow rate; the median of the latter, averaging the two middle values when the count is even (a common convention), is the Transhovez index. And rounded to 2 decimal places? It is 2.12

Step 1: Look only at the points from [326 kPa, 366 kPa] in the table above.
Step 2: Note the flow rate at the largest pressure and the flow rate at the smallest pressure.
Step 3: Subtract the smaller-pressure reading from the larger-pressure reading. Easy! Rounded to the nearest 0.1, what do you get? 4.2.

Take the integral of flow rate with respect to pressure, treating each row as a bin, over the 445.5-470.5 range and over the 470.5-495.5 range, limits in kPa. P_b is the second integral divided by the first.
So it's 0.98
